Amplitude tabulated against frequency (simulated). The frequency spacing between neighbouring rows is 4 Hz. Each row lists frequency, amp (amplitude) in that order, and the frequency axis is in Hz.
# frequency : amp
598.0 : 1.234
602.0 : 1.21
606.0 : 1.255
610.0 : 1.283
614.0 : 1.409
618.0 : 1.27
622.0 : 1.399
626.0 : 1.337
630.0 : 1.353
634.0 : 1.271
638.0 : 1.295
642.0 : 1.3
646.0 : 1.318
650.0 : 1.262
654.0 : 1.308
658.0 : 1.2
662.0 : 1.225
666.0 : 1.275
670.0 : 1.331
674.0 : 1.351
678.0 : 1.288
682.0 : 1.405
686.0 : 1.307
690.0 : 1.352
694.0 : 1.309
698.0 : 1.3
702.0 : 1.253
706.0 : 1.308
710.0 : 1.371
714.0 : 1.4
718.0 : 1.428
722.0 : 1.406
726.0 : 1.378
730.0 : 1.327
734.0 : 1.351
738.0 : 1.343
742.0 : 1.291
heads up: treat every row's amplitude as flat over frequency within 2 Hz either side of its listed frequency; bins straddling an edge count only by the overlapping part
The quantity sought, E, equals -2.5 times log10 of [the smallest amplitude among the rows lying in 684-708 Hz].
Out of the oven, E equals -0.245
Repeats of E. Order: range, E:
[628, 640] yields -0.260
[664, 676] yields -0.264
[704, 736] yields -0.292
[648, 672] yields -0.198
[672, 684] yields -0.275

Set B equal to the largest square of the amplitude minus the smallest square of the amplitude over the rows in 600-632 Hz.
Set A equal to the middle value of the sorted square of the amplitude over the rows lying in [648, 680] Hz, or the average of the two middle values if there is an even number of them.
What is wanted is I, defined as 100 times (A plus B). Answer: 216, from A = 1.64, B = 0.52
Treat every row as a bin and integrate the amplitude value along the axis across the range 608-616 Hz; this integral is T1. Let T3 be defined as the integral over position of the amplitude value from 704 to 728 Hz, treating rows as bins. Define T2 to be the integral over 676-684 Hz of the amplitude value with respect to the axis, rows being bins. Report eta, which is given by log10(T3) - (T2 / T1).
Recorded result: 0.52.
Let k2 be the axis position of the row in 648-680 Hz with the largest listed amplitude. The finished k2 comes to 674.0 Hz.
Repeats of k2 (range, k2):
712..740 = 718.0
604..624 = 614.0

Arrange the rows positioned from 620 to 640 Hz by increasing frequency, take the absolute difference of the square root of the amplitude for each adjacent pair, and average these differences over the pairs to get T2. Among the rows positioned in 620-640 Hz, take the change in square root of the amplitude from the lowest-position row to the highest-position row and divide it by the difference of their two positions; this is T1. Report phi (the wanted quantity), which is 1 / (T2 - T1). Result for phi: 44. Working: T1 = -0.003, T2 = 0.020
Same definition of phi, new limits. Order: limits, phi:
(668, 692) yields 34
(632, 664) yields 54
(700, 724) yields 73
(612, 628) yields 20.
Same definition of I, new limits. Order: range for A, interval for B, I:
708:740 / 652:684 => 242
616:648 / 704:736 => 204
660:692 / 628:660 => 213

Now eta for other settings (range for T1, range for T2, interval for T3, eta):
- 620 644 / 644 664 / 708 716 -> 0.25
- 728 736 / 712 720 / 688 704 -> 0.26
